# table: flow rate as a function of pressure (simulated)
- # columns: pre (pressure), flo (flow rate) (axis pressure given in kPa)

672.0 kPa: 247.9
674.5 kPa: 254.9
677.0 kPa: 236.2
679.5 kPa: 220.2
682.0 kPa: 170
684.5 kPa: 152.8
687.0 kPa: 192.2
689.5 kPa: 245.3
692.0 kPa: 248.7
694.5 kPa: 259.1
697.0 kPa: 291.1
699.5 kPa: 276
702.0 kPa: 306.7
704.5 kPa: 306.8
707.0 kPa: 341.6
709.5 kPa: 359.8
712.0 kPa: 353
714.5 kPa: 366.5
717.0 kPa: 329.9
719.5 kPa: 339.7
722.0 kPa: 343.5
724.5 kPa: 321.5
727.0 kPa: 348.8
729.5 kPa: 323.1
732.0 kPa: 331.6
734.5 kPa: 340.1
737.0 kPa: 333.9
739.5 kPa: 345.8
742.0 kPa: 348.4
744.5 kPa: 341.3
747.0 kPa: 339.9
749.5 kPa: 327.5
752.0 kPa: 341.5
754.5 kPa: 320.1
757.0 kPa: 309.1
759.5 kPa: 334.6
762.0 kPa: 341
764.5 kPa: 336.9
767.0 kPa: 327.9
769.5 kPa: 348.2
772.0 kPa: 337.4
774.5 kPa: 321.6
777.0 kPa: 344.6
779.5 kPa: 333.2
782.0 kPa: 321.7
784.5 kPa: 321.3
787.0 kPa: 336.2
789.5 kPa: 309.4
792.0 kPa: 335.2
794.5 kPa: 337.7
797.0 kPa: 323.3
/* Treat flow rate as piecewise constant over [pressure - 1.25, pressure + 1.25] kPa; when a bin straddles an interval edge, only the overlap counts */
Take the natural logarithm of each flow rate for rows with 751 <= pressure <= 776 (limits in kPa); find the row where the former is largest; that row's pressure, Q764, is 769.5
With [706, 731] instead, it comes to 714.5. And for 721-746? 727.0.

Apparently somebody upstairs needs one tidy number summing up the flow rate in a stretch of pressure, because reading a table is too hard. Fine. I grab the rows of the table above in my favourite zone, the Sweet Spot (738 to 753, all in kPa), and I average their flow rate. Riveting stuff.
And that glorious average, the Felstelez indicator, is 341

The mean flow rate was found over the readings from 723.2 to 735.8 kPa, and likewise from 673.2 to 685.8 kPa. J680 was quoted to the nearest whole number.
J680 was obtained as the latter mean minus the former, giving -126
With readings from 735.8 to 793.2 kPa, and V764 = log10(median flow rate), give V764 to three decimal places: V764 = 2.525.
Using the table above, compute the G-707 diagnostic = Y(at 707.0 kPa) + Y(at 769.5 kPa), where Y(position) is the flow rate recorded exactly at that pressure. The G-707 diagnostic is 690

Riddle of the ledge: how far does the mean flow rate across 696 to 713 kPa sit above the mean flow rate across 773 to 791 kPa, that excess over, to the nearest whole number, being -8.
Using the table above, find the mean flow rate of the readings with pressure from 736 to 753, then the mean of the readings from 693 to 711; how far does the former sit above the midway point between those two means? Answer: 17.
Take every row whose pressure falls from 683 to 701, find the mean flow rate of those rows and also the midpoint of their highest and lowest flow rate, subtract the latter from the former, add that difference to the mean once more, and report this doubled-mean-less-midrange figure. 254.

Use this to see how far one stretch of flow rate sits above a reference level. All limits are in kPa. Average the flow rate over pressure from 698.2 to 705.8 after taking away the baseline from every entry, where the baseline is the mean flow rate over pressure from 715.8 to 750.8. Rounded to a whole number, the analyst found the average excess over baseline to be -40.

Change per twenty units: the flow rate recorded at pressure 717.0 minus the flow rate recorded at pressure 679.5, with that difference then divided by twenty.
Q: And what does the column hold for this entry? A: 5.5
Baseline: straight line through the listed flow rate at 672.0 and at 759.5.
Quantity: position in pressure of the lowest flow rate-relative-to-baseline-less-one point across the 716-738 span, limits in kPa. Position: 729.5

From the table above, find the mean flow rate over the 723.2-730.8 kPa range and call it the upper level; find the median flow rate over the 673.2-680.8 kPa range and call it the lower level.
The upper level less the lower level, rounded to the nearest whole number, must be 95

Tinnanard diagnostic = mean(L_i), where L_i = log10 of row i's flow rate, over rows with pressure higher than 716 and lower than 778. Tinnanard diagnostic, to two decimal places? 2.52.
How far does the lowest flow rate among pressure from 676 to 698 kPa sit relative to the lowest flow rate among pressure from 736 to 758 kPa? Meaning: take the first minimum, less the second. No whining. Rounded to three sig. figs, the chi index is -156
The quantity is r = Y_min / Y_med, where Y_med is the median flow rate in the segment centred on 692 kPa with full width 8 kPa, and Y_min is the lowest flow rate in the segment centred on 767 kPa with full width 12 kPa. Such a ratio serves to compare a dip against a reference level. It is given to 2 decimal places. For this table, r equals 1.32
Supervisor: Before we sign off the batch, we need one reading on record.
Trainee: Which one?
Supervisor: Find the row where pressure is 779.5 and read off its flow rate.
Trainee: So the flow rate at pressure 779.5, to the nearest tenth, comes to 333.2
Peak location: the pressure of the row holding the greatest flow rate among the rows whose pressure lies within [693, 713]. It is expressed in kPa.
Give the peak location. 709.5 kPa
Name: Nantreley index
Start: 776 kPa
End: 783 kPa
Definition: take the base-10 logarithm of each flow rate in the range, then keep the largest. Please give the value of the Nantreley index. 2.54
